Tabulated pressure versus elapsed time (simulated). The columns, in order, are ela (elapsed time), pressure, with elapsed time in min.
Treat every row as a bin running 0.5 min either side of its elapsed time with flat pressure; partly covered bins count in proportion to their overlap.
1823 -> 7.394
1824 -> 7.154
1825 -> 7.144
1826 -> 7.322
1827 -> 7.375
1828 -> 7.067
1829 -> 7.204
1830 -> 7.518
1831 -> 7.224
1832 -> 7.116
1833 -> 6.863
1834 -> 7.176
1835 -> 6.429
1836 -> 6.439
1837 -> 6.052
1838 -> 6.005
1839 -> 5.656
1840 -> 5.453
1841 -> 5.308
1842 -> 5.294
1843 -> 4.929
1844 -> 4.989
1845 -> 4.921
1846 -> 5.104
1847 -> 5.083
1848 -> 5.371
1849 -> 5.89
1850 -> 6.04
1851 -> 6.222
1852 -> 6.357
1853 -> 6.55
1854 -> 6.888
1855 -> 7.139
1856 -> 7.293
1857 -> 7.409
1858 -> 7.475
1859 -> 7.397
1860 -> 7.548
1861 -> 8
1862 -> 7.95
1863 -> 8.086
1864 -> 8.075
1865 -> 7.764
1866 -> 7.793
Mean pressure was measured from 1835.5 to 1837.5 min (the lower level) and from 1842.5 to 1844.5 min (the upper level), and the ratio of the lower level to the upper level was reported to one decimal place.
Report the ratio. 1.3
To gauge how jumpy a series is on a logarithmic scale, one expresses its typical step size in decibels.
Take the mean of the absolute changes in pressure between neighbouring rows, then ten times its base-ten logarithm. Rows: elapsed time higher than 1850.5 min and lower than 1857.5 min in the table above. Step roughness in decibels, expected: -7.0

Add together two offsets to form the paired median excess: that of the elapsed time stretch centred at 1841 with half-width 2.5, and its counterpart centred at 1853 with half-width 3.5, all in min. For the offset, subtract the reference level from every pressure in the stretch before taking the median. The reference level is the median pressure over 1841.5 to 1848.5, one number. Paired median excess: 1.7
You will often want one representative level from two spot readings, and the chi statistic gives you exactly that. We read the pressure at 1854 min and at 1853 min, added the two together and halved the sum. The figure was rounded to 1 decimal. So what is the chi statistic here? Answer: 6.7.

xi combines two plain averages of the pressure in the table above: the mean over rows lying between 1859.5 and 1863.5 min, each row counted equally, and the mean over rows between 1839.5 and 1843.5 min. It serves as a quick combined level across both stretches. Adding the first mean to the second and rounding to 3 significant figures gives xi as 13.1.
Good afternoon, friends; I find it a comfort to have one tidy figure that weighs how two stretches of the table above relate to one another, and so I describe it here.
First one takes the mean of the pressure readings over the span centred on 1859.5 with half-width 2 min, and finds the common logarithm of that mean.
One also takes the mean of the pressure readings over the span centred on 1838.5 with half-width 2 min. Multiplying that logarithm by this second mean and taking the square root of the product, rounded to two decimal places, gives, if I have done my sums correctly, 2.26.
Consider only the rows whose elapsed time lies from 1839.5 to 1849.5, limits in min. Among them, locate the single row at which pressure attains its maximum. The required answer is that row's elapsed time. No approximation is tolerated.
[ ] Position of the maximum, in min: 1849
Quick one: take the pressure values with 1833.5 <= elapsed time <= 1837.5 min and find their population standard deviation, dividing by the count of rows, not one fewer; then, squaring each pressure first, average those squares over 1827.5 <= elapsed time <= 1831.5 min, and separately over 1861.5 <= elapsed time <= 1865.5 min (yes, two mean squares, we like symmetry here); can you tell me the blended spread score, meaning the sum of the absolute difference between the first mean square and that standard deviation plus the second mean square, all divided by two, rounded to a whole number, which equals 58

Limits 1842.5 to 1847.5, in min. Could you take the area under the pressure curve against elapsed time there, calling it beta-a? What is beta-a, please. 25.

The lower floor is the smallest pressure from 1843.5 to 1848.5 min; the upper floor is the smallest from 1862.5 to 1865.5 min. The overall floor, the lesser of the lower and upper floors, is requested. 4.92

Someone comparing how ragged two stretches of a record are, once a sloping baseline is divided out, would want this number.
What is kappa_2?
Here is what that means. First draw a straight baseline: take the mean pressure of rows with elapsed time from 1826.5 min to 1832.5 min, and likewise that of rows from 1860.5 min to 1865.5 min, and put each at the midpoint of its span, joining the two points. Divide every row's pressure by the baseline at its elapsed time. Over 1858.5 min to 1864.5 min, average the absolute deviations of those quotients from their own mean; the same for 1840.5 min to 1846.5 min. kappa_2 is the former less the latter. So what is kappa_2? 0.006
